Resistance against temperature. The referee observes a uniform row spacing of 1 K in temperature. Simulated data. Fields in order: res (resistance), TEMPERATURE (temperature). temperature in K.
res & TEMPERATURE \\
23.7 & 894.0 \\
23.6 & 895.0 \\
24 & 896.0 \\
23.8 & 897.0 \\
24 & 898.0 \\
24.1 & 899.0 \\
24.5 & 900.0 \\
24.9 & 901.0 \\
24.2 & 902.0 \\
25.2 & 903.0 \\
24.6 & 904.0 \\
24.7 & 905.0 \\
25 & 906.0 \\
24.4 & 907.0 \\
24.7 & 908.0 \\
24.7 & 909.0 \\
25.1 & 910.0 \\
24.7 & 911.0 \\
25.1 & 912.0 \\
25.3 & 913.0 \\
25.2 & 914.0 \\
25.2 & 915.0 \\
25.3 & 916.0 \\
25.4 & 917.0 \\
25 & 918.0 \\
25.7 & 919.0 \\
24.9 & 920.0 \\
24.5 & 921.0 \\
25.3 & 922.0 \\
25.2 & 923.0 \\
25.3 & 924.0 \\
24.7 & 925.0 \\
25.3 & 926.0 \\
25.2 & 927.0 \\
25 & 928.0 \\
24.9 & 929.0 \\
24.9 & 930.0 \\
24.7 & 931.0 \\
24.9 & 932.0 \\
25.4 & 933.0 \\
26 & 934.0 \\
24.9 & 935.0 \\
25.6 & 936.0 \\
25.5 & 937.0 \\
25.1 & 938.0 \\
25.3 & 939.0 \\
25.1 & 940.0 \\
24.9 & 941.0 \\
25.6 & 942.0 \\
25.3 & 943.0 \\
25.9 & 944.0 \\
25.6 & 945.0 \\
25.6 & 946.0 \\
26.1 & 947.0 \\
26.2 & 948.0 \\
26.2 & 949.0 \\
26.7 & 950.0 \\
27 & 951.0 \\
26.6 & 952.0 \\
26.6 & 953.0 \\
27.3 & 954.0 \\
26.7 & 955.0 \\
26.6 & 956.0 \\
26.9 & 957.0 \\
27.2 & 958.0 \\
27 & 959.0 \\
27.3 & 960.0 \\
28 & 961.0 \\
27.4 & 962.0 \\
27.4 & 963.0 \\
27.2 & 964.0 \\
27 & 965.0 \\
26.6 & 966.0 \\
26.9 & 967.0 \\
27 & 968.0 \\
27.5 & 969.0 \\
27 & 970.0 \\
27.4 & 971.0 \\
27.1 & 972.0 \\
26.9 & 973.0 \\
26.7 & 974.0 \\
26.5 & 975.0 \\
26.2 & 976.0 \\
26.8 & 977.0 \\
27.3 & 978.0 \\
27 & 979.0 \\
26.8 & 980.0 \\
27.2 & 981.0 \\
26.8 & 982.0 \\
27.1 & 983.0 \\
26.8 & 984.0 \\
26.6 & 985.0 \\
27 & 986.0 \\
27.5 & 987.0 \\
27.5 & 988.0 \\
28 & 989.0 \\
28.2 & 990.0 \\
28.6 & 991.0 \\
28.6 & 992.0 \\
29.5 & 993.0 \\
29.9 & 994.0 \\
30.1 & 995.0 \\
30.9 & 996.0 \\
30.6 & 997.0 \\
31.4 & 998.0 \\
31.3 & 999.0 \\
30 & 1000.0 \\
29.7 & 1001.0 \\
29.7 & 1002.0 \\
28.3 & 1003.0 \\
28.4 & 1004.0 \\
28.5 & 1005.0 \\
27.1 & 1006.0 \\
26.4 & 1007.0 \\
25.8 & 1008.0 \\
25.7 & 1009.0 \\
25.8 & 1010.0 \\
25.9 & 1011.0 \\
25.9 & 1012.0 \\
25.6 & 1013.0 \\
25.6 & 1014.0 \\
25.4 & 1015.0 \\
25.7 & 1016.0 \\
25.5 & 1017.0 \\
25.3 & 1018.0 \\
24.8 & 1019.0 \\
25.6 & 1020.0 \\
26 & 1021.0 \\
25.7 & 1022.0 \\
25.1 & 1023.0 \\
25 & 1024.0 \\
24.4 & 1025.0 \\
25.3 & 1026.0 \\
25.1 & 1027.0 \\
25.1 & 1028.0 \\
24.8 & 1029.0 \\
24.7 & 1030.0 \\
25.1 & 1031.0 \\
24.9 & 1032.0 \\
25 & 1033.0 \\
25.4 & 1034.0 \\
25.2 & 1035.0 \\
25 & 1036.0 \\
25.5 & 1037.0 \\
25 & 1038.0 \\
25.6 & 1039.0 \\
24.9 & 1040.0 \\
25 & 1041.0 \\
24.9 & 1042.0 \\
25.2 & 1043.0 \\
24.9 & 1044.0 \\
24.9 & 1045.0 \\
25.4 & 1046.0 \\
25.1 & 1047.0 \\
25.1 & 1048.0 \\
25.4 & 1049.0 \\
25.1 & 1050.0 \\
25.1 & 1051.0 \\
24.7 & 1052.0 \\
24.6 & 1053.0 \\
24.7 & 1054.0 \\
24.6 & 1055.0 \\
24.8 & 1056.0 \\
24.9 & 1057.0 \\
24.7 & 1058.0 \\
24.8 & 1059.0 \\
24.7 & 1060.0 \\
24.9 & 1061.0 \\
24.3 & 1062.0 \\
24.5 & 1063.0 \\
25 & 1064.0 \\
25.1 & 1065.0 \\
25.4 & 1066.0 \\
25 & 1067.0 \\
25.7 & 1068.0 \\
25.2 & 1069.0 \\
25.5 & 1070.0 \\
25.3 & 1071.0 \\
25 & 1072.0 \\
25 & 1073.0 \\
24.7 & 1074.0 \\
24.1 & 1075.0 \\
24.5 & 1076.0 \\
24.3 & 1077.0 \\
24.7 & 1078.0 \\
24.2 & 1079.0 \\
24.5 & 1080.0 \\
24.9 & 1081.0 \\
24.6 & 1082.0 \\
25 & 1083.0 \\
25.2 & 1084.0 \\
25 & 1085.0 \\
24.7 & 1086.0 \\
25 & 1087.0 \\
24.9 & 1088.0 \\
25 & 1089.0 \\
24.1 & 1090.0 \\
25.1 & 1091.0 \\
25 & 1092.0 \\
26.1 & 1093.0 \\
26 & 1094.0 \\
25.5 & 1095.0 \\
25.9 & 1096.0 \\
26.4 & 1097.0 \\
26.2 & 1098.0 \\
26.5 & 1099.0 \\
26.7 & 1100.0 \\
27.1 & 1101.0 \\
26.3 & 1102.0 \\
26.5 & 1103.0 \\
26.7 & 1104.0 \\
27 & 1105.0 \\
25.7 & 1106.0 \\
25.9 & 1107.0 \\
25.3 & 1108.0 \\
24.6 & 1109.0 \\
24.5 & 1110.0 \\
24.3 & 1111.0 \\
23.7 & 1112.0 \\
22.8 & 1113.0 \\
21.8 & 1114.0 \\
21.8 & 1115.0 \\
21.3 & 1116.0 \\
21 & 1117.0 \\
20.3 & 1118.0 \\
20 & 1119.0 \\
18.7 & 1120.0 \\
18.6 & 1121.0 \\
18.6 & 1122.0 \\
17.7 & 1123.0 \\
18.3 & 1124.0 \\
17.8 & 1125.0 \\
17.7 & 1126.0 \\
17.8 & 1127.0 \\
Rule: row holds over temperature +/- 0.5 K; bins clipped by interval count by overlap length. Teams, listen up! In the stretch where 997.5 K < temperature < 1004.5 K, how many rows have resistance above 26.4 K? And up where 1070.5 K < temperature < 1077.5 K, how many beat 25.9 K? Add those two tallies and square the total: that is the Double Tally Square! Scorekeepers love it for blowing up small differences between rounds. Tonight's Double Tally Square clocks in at 49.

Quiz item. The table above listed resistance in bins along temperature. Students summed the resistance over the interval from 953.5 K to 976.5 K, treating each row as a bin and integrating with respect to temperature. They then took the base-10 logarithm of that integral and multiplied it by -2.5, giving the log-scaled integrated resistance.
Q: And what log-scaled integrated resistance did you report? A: -6.98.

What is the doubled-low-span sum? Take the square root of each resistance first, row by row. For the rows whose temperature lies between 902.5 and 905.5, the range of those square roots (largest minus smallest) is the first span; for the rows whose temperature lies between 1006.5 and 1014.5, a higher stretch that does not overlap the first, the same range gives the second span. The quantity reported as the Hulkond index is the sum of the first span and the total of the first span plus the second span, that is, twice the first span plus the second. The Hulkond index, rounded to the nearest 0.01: 0.20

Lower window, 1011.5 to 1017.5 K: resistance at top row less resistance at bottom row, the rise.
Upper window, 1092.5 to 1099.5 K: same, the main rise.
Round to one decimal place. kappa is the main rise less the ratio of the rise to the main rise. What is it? 1.4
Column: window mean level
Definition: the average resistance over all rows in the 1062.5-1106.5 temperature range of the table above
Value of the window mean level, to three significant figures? 25.3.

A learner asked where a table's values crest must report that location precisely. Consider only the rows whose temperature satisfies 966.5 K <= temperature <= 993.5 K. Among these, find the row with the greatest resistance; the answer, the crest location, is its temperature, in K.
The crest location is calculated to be 993.0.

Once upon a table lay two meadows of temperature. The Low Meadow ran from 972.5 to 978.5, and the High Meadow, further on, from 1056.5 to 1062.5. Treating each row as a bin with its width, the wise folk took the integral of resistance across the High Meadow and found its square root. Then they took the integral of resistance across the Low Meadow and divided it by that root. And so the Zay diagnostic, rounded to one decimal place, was 13.2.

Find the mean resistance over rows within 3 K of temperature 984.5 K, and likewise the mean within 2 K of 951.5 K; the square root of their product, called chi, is 26.8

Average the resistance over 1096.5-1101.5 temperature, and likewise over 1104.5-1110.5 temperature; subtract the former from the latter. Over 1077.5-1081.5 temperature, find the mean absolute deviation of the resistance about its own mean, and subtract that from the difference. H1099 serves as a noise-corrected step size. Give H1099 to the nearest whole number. -1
